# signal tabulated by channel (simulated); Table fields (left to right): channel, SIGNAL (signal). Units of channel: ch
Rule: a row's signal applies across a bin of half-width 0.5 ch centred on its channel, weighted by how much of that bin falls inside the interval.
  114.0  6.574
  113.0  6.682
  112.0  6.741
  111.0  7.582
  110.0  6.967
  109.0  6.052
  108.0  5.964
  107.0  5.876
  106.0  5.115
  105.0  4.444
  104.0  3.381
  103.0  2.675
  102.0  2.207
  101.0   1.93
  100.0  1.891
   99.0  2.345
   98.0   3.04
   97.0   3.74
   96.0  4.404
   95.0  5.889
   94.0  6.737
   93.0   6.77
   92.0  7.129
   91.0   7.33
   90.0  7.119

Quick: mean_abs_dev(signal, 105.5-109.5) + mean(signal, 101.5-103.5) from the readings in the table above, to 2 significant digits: 2.8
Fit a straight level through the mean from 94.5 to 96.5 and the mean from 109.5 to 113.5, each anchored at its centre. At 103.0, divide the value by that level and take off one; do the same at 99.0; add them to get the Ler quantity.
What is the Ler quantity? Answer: -1.13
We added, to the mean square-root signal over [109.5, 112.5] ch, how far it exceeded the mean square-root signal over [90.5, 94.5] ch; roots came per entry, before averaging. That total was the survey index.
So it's 2.7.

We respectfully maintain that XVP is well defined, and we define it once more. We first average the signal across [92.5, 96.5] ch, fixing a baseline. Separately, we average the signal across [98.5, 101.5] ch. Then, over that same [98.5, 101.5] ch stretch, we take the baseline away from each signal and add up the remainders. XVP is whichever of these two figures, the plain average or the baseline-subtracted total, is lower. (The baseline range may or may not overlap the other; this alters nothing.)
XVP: -12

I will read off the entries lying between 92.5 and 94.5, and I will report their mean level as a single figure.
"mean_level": 6.8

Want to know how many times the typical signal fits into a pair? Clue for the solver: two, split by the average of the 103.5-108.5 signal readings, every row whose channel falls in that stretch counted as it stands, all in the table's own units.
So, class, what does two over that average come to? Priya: 0.40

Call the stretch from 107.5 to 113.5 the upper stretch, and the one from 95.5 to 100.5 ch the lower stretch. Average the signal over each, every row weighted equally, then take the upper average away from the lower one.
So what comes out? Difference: -3.6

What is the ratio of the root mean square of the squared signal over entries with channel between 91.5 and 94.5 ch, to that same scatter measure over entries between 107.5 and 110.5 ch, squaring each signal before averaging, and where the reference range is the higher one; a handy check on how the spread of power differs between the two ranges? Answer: 1.2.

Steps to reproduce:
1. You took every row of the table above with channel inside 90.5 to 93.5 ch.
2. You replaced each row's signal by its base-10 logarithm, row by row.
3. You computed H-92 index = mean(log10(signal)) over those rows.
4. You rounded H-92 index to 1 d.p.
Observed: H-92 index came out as 0.8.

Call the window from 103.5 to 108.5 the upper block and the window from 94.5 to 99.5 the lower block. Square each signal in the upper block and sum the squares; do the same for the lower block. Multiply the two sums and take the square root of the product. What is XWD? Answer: 103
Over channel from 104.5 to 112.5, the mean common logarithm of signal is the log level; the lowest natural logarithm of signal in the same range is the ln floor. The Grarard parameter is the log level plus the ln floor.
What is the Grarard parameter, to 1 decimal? 2.3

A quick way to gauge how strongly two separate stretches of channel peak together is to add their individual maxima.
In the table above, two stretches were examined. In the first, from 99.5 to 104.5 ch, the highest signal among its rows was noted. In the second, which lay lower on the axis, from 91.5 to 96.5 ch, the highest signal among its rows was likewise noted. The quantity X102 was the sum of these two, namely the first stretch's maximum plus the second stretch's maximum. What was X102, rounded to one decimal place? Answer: 10.5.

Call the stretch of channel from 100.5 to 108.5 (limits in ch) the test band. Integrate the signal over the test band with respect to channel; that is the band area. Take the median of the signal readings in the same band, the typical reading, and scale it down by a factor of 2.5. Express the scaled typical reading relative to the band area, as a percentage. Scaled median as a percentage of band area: 5.0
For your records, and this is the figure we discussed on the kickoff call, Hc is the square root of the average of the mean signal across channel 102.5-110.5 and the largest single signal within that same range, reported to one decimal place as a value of 2.5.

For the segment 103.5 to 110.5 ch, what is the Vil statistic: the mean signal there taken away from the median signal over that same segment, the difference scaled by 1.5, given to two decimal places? 0.71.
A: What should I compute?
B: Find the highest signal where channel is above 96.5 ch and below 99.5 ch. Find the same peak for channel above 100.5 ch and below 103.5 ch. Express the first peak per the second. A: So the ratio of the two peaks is 1.4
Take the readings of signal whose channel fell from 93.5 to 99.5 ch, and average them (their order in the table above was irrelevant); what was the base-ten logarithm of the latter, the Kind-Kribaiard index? 0.64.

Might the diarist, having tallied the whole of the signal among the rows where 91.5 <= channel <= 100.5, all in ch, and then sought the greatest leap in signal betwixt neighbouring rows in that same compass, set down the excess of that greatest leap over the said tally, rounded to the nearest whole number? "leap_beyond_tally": -40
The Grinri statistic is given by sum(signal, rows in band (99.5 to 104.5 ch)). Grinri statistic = 12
